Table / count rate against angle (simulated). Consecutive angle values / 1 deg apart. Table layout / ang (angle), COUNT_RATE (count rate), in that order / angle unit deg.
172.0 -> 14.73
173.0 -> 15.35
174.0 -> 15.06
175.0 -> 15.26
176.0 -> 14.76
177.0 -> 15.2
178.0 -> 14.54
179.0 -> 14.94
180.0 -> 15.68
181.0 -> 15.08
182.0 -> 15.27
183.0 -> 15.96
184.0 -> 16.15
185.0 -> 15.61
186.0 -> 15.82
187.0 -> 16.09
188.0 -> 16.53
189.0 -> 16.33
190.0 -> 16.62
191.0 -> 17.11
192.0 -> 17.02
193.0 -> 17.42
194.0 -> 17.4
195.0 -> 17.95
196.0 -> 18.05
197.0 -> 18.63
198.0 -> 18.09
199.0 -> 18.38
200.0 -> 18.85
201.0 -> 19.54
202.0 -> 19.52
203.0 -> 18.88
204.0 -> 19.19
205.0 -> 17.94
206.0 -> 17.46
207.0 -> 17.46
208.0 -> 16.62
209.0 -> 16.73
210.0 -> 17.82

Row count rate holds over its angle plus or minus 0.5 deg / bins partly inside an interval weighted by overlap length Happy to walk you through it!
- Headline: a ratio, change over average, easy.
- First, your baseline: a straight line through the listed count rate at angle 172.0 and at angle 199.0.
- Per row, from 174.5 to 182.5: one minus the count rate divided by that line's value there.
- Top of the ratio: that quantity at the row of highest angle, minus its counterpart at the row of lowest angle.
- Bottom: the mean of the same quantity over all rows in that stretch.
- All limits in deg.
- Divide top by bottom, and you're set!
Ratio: 1.8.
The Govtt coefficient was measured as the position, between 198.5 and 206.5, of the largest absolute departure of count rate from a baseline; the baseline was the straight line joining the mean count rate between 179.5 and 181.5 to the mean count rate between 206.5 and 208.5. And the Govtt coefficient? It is 201.0 deg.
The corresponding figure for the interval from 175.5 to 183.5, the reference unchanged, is 178.0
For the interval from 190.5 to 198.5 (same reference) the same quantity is 197.0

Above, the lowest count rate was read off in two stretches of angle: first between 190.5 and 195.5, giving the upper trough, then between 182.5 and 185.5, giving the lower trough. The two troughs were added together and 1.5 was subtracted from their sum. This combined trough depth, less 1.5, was 31.1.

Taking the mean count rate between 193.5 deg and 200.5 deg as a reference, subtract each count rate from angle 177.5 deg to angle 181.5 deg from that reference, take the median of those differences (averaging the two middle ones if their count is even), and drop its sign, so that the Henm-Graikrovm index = 3.2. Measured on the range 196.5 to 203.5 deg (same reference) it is 0.7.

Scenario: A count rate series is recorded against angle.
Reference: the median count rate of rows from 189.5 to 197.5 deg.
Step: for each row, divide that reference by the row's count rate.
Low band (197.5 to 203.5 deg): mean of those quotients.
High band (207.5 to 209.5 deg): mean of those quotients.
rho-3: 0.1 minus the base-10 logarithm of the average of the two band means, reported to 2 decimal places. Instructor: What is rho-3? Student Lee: 0.11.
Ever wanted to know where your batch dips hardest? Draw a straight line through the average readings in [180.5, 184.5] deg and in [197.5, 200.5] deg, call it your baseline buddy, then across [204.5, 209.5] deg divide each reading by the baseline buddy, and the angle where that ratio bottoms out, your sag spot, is 209.0 deg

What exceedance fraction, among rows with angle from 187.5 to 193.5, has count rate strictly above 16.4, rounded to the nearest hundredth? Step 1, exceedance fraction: 0.83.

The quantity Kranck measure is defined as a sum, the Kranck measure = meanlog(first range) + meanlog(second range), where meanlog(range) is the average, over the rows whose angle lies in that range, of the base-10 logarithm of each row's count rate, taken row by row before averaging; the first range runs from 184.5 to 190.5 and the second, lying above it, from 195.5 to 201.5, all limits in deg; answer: 2.48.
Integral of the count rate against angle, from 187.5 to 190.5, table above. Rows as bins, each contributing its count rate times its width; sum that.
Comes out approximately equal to 49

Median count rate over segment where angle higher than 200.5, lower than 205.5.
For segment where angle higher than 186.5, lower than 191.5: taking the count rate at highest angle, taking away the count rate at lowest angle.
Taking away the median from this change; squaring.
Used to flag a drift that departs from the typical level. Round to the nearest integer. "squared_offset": 330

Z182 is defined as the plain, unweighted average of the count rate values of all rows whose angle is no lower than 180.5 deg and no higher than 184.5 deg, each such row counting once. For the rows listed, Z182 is 15.6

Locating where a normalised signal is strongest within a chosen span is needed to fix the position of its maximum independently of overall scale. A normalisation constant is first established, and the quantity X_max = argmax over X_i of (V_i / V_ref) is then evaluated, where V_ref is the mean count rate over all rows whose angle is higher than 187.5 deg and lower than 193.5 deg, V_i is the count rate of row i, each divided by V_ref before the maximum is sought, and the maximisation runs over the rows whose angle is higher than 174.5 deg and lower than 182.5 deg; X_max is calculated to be 180.0 deg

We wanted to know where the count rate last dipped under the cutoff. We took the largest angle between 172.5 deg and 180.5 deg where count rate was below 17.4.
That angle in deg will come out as 180.0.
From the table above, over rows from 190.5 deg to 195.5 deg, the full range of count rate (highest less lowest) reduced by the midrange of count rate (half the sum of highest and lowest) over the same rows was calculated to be -16.6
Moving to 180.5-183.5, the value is -14.6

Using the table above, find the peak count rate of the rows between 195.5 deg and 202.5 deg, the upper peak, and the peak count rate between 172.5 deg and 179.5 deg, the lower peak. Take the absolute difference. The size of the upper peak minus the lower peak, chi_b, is 4.2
